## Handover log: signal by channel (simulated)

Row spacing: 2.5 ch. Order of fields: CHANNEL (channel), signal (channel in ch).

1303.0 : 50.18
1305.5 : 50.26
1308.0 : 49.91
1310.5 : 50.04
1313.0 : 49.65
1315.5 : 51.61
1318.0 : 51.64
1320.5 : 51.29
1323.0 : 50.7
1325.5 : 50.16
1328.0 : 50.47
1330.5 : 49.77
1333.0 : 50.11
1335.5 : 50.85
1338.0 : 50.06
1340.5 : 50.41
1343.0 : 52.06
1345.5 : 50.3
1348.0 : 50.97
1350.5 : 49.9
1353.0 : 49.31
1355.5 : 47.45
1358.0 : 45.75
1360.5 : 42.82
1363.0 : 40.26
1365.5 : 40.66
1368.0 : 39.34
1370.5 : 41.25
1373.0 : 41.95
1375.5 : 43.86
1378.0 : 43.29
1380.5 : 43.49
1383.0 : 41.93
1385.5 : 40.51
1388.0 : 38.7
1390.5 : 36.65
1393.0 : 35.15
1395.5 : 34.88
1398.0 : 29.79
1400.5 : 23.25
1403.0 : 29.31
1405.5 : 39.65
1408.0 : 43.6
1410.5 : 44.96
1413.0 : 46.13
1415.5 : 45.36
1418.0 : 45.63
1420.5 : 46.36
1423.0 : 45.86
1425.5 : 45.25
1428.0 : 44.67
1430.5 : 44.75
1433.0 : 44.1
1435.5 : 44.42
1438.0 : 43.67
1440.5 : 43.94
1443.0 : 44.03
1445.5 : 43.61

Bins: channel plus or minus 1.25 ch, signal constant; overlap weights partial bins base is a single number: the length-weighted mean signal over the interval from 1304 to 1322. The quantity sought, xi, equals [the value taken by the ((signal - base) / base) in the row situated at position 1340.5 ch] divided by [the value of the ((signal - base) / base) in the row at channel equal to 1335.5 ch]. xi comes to -1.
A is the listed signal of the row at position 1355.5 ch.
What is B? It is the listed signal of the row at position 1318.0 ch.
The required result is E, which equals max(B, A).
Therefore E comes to 51.6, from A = 47.45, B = 51.64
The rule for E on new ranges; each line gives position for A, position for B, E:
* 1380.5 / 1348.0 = 51.0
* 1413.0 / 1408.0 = 46.1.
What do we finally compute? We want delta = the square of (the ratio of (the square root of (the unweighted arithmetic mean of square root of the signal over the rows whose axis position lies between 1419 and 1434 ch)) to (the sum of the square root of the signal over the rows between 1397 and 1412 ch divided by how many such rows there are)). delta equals 0.194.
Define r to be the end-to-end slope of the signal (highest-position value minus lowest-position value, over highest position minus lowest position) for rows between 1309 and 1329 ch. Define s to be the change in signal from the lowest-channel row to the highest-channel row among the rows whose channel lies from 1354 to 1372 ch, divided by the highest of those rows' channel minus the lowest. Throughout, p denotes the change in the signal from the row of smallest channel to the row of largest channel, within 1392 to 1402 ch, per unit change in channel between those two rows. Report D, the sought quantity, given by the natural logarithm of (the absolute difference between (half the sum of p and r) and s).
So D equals -1.0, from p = -1.6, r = 0.02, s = -0.41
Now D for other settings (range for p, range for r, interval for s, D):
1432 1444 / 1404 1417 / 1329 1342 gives -1.5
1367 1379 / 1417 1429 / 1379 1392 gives -0.2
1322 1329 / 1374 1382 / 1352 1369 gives -0.5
